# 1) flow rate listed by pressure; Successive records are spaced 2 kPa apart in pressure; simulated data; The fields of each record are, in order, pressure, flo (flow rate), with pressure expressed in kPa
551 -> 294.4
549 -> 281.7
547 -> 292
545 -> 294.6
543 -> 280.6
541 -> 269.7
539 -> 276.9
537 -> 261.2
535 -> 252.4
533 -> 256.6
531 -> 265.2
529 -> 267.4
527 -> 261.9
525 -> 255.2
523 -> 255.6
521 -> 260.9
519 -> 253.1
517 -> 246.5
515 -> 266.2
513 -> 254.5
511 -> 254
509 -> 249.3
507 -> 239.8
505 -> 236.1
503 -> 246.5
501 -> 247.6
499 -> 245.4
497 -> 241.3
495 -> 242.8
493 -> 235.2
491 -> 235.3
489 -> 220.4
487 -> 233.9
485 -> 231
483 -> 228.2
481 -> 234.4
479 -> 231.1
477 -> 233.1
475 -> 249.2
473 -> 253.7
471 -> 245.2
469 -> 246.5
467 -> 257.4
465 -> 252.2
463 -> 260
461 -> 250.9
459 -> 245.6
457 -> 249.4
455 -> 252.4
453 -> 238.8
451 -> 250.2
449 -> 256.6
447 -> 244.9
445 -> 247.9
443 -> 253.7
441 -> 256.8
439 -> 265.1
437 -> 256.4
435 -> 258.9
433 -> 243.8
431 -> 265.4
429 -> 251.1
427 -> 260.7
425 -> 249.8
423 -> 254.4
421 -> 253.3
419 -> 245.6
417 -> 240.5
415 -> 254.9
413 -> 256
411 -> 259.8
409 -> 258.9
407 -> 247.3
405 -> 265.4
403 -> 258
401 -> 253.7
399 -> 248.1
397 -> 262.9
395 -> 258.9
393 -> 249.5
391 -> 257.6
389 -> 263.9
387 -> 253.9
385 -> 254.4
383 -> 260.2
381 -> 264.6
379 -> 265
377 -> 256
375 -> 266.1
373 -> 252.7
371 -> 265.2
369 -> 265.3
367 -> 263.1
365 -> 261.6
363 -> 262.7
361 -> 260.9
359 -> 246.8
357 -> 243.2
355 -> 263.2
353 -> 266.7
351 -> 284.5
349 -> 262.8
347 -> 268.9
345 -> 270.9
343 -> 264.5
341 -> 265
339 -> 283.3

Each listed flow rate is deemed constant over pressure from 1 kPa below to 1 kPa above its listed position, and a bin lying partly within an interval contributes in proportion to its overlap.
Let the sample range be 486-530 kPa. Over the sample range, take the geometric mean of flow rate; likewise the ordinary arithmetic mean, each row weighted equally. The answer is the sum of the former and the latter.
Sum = 495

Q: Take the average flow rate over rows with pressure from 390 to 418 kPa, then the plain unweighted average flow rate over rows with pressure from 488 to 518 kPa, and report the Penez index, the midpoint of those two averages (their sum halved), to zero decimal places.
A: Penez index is 250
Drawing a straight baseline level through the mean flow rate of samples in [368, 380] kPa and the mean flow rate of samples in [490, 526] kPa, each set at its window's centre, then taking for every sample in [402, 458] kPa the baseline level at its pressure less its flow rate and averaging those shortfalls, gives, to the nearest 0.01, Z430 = 2.59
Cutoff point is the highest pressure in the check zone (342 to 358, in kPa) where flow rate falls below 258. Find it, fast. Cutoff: 357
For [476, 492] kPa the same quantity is 491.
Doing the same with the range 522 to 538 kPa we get 535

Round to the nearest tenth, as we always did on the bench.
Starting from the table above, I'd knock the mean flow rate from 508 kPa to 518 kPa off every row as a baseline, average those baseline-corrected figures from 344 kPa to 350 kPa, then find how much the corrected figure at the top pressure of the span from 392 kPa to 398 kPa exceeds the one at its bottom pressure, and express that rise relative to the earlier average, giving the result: 1.0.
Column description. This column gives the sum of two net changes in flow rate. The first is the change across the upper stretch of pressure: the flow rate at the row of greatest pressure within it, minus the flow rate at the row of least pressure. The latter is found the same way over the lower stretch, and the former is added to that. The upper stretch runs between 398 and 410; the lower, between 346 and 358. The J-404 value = -15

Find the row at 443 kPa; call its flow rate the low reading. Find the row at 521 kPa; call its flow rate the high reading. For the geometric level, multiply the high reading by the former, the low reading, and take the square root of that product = 257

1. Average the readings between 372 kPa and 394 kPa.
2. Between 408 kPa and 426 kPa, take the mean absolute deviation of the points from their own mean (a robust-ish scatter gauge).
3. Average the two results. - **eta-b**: 132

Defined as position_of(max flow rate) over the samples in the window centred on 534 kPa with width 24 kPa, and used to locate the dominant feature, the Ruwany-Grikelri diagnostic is 545 kPa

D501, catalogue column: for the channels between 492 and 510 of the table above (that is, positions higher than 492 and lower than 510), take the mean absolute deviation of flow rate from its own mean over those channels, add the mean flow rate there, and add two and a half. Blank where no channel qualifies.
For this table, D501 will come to 249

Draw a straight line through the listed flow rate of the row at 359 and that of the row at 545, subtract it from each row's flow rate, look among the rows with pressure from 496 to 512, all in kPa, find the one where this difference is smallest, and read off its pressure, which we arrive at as 505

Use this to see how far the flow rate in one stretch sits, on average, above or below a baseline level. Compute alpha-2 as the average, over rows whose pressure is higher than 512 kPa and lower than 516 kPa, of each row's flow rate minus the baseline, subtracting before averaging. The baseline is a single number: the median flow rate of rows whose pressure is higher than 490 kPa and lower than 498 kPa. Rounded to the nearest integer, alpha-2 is 22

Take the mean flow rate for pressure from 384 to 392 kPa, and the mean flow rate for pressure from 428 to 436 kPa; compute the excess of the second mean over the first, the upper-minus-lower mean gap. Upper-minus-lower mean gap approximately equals -3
